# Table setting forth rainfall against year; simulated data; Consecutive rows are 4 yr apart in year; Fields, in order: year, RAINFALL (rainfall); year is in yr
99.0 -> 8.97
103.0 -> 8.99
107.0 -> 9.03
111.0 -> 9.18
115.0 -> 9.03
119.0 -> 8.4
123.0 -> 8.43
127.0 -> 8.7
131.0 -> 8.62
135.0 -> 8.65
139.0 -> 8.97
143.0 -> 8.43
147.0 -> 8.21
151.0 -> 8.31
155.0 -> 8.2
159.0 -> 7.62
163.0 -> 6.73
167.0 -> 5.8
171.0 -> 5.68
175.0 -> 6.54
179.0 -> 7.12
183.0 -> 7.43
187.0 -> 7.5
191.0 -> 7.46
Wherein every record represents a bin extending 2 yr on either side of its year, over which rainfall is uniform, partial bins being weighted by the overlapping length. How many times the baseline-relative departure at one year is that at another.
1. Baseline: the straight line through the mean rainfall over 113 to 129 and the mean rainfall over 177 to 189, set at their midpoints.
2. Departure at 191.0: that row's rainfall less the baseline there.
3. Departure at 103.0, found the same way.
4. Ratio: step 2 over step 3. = -11.3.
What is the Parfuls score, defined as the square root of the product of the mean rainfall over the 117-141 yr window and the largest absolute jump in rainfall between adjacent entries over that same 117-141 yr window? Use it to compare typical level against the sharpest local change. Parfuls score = 1.66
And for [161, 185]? 2.47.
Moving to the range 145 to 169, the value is 2.64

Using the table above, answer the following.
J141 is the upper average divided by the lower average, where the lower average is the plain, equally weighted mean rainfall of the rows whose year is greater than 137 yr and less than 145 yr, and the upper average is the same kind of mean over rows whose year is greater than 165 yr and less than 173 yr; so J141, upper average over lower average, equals 0.66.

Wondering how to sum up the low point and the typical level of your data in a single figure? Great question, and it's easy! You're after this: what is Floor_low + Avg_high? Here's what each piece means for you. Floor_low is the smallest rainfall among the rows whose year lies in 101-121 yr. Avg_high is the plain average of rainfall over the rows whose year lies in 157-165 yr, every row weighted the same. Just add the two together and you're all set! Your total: 15.6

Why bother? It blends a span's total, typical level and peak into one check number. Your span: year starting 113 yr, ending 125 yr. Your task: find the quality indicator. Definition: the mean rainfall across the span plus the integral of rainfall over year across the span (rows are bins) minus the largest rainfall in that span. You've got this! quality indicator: 103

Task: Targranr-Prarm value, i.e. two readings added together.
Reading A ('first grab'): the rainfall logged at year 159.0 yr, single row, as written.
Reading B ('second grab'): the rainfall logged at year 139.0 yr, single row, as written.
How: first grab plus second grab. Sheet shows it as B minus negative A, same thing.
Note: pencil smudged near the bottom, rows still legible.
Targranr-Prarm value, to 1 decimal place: 16.6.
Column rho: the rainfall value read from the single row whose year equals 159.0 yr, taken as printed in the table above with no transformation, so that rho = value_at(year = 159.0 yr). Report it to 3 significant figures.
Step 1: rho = 7.62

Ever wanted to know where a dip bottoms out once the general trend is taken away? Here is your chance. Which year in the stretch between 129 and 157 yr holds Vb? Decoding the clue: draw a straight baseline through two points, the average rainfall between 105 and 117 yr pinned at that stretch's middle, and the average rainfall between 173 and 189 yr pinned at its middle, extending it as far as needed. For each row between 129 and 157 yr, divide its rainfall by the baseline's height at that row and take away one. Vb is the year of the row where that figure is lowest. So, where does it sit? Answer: 131.0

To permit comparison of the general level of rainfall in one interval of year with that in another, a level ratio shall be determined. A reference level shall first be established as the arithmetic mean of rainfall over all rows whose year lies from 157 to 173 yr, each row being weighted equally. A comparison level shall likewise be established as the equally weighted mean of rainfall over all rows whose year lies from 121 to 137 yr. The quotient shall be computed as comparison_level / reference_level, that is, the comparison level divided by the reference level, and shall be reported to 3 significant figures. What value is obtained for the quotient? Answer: 1.33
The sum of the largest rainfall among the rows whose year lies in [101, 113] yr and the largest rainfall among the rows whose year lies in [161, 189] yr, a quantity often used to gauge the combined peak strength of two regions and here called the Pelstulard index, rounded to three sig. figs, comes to 16.7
